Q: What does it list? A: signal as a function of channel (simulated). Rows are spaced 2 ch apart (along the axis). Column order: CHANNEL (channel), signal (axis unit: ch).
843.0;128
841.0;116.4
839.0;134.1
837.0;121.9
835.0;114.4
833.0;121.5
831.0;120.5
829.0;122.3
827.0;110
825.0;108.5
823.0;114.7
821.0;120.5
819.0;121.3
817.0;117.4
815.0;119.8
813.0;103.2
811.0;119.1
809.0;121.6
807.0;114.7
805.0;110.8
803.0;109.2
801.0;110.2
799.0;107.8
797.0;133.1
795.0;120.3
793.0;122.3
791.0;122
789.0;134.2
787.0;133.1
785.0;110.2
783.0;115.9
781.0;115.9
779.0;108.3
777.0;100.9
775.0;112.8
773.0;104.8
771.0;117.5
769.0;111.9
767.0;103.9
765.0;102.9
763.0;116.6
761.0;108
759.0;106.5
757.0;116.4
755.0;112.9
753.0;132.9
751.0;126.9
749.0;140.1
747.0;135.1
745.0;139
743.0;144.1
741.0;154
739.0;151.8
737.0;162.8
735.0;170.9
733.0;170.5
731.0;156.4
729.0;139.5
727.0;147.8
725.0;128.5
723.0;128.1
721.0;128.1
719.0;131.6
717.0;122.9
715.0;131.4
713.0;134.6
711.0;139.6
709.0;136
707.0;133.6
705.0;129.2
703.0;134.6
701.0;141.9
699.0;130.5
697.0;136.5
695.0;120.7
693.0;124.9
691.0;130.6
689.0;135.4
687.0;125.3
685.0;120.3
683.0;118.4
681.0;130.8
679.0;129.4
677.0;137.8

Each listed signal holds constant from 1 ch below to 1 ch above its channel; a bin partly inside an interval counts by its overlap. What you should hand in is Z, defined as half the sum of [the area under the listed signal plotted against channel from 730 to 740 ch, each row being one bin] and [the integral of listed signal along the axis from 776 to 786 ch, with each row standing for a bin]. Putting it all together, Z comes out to 1364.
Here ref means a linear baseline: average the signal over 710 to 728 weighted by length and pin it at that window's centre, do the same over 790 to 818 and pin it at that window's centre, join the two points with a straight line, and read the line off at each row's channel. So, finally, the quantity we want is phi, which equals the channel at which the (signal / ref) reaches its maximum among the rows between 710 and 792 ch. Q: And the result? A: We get 735.0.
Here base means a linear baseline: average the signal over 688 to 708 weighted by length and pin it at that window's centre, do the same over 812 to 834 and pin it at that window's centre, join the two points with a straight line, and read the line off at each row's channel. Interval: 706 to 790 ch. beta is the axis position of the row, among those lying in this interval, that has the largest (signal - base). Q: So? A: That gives 735.0 ch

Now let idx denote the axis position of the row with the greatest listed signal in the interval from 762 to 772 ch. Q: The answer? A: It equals 771.0 ch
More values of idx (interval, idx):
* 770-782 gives 771.0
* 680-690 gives 689.0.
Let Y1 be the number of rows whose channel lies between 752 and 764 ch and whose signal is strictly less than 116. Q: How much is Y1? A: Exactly 3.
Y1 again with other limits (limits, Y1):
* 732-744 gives 0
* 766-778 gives 5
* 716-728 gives 0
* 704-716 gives 0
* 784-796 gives 1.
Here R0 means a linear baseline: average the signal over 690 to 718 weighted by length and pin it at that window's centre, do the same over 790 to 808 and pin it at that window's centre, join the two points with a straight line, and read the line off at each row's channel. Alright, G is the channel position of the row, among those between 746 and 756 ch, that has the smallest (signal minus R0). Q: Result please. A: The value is 755.0 ch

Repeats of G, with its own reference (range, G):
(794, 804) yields 799.0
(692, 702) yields 695.0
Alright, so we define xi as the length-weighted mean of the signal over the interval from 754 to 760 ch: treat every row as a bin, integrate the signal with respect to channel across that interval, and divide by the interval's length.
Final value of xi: 112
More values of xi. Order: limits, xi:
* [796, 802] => 117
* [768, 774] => 111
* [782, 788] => 120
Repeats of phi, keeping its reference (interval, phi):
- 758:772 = 771.0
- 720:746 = 735.0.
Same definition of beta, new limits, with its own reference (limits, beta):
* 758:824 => 789.0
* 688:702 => 701.0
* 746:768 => 749.0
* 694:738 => 735.0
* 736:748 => 737.0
